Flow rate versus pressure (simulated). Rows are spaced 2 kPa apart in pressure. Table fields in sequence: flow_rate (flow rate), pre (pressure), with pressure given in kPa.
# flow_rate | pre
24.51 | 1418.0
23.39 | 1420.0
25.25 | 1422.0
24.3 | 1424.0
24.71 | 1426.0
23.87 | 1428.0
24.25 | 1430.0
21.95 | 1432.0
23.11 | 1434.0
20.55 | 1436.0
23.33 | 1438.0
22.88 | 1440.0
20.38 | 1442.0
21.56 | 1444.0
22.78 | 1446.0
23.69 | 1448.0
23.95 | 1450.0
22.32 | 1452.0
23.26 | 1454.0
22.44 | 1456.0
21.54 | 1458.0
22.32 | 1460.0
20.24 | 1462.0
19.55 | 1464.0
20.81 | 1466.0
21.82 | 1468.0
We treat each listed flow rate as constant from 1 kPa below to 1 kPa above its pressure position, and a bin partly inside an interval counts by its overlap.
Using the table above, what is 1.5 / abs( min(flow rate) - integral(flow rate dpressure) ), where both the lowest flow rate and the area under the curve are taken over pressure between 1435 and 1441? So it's 0.0133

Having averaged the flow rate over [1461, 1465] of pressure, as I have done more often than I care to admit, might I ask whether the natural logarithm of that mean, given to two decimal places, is 2.99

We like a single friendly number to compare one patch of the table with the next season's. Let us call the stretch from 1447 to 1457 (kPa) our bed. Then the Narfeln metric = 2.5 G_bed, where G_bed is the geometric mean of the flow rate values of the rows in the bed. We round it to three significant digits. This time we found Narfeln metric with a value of 57.8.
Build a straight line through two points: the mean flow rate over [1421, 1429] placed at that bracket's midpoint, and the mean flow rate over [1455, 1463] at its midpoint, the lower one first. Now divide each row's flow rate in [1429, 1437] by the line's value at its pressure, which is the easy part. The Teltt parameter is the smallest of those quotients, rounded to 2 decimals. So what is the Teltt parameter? 0.87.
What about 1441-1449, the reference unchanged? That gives 0.88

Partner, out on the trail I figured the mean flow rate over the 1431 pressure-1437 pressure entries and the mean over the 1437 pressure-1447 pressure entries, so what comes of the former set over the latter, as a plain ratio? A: 0.99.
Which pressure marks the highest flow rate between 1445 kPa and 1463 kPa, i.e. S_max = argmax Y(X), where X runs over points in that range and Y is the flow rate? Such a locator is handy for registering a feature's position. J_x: 1450.0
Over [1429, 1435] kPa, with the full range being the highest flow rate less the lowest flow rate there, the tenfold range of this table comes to 23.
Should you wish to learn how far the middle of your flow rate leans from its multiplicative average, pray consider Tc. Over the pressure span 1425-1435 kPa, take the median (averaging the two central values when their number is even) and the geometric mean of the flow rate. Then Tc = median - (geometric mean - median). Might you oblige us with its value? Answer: 24.2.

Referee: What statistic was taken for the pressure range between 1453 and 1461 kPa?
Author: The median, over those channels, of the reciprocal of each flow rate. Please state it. 0.0447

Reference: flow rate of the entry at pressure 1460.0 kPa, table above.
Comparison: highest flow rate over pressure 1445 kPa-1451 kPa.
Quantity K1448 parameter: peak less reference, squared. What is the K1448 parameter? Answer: 2.7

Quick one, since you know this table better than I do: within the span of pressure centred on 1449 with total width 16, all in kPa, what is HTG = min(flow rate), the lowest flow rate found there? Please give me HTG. 20.38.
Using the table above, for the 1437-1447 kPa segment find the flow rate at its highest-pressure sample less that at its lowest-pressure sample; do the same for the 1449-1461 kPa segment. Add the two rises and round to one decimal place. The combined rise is -2.2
